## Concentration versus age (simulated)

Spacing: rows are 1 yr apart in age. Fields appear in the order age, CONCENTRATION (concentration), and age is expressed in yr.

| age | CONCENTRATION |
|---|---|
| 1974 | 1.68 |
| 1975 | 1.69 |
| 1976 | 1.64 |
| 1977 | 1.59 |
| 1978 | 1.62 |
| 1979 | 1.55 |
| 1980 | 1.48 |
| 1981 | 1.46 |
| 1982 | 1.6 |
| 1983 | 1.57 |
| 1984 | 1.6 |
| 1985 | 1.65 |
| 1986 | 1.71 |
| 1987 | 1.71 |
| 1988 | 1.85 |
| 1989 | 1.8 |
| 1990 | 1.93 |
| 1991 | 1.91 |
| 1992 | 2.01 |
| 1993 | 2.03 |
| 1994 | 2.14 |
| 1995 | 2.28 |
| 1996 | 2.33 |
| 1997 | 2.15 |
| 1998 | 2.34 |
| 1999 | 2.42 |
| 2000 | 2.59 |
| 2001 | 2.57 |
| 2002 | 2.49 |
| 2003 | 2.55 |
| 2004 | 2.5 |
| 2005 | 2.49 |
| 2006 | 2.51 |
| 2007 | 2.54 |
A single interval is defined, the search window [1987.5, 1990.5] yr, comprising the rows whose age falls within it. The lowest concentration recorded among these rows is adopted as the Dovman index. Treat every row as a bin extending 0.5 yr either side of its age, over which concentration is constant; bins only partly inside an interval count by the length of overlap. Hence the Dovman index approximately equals 1.8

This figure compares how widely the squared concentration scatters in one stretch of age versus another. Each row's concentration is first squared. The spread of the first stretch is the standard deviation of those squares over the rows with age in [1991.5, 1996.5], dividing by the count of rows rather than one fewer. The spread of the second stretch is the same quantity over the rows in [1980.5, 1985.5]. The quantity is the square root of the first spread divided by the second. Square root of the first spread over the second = 1.7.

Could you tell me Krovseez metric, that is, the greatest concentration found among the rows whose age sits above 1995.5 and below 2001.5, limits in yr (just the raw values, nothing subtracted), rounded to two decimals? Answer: 2.59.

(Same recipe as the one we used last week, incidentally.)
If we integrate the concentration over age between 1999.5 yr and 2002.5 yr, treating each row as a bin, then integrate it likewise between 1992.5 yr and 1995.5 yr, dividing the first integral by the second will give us 1.19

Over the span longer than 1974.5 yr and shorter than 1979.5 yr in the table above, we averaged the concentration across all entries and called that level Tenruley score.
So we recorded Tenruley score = 1.62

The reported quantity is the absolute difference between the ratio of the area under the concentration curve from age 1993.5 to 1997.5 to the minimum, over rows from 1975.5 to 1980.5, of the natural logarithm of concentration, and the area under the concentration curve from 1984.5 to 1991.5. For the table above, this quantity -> 10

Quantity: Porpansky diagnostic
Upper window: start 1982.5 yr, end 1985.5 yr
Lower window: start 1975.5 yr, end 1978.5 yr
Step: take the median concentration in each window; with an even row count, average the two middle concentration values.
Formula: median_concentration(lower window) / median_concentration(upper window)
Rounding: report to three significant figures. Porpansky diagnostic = 1.01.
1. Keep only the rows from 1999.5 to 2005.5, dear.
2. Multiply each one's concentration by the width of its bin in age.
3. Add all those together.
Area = 15.2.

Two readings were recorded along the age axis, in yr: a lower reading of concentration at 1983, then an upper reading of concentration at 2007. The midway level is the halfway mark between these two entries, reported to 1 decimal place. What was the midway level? 2.1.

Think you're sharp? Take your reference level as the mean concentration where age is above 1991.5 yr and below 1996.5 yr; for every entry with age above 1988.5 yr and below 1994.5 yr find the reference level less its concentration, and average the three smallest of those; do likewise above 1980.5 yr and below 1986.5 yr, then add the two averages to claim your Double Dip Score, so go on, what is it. 0.6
